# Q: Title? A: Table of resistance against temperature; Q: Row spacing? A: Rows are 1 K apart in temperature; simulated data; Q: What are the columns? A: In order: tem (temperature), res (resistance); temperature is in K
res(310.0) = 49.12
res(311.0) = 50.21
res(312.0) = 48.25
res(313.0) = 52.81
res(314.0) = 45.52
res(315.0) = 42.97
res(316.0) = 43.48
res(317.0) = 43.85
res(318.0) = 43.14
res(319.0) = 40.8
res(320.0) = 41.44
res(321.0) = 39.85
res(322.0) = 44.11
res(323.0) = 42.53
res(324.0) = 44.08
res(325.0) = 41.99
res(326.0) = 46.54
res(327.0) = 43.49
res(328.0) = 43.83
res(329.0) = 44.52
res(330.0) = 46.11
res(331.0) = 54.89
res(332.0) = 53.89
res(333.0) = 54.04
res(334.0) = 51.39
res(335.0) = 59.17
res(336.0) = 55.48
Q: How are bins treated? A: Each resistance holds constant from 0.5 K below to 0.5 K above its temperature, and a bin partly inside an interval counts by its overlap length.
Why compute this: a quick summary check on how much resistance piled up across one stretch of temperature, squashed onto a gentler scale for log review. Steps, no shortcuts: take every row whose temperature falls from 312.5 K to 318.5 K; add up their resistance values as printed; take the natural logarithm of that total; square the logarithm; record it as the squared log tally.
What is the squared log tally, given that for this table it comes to 31.4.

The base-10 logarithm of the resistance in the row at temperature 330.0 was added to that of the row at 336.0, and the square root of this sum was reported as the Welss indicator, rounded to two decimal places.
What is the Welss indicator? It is 1.85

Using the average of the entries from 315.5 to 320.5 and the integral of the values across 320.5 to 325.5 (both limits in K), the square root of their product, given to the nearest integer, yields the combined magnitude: 95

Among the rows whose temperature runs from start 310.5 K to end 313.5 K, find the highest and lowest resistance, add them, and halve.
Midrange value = 51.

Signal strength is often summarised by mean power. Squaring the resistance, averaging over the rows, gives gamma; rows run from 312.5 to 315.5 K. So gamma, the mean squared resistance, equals 2236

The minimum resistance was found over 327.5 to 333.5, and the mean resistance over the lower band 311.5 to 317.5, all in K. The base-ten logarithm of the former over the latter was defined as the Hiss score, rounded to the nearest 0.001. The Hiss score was -0.022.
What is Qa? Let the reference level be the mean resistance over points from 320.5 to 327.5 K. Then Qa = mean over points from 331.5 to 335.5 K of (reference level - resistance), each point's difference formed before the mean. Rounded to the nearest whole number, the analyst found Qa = -11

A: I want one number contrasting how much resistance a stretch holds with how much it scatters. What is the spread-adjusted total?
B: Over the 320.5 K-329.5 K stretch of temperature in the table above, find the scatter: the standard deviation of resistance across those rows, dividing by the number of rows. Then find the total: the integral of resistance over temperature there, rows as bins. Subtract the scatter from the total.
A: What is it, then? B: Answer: 389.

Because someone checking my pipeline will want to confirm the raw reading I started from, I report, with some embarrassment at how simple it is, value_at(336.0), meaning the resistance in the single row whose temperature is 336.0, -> 55.48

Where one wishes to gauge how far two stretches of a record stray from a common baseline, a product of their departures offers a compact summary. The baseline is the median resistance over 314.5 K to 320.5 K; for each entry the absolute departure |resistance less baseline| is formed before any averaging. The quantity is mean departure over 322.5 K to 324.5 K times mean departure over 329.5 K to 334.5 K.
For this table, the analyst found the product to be 7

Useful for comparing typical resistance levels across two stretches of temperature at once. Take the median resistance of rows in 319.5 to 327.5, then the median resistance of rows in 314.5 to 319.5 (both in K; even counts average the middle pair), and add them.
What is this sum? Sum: 86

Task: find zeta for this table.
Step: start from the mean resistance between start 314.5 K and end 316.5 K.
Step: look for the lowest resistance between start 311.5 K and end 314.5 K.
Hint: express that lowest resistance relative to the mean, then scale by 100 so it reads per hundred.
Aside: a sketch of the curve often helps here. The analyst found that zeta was 105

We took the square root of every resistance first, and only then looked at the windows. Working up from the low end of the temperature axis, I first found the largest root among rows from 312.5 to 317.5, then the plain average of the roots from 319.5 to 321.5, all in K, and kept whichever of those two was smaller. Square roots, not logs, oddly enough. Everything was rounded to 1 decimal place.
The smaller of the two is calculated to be 6.4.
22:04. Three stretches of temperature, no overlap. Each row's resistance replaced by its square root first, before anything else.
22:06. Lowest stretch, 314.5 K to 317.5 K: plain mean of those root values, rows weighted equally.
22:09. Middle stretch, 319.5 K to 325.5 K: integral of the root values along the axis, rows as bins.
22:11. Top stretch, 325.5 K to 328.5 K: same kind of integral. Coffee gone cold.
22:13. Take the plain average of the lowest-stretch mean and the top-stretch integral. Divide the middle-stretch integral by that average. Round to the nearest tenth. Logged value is 2.9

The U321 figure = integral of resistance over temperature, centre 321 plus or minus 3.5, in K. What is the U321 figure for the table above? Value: 296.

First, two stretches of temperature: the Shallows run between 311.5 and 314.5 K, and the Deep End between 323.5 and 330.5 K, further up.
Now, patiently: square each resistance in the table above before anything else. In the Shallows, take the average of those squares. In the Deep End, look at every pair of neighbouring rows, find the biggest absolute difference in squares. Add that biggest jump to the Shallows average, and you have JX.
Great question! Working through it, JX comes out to 2799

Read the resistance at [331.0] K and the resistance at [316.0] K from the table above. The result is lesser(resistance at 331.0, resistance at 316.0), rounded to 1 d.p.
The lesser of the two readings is 43.5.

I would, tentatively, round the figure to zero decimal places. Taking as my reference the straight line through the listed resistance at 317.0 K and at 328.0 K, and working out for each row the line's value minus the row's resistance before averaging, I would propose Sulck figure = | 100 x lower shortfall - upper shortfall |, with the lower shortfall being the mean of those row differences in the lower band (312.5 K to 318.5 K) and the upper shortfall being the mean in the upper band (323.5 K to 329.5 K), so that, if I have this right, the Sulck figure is 144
